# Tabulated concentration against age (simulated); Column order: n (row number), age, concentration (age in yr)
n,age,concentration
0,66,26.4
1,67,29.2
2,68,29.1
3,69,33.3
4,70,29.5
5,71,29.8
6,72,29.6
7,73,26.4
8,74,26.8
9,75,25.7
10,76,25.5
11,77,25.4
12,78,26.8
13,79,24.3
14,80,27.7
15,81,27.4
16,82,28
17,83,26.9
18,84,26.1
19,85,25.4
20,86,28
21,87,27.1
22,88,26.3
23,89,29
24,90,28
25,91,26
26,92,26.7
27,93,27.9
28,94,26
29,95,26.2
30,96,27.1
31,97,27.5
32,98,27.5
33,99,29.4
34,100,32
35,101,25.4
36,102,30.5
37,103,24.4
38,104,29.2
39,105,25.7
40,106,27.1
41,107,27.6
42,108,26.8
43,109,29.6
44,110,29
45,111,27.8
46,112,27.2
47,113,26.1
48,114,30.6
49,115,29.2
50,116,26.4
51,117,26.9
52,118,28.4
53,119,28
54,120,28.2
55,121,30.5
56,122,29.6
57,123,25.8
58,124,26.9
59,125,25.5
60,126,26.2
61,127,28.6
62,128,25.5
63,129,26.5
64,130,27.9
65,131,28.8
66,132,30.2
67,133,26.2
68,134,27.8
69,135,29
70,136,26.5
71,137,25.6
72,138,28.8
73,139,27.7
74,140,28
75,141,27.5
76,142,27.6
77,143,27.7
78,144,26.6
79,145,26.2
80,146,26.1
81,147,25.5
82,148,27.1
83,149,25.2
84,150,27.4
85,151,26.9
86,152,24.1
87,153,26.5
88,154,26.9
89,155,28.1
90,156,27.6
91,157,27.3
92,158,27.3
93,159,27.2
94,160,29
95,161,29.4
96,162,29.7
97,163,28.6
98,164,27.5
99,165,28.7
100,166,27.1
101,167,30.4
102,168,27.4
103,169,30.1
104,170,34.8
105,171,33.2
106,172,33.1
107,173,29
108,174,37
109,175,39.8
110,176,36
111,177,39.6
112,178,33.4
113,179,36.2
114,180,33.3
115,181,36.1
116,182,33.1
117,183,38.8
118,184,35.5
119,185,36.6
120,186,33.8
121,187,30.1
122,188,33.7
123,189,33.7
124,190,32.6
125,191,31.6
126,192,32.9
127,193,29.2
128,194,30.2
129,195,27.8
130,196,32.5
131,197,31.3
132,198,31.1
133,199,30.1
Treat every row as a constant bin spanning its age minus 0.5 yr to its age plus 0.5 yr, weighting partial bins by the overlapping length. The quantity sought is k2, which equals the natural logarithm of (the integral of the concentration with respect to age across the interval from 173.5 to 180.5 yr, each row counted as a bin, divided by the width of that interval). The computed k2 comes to 3.60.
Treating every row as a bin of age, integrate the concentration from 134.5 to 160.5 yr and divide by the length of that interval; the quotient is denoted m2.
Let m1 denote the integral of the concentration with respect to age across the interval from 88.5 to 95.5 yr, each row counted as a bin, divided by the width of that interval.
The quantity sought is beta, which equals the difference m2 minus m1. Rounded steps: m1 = 27.1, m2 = 27.1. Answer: 0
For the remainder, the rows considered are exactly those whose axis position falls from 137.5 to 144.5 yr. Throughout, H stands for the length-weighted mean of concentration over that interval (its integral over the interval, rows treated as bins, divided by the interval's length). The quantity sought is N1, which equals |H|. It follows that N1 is 27.7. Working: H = 27.7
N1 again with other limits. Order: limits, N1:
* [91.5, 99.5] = 27.3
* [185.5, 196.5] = 31.6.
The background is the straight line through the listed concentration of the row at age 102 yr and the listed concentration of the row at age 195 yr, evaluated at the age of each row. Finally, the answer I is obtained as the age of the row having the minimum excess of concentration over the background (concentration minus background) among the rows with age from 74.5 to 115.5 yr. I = 79 yr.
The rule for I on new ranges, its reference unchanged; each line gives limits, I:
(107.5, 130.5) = 125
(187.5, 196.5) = 195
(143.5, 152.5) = 152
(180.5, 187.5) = 187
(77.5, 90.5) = 79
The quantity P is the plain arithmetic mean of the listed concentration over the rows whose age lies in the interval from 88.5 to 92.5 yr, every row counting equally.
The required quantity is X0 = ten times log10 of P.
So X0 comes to 14.4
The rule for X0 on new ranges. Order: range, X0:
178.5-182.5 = 15.4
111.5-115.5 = 14.5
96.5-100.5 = 14.6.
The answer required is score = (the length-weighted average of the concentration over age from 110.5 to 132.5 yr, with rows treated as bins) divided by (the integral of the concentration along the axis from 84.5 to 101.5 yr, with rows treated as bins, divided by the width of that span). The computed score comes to 1.01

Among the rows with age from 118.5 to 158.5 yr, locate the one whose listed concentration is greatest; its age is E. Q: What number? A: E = 121 yr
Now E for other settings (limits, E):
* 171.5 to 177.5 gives 175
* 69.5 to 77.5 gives 71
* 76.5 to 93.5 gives 89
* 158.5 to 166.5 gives 162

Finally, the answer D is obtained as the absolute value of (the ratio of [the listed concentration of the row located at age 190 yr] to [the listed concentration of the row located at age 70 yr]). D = 1.11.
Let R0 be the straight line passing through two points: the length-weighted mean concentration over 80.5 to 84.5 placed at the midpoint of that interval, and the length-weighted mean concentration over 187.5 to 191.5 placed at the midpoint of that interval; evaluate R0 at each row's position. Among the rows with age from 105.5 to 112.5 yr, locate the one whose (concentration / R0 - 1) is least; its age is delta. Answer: 108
